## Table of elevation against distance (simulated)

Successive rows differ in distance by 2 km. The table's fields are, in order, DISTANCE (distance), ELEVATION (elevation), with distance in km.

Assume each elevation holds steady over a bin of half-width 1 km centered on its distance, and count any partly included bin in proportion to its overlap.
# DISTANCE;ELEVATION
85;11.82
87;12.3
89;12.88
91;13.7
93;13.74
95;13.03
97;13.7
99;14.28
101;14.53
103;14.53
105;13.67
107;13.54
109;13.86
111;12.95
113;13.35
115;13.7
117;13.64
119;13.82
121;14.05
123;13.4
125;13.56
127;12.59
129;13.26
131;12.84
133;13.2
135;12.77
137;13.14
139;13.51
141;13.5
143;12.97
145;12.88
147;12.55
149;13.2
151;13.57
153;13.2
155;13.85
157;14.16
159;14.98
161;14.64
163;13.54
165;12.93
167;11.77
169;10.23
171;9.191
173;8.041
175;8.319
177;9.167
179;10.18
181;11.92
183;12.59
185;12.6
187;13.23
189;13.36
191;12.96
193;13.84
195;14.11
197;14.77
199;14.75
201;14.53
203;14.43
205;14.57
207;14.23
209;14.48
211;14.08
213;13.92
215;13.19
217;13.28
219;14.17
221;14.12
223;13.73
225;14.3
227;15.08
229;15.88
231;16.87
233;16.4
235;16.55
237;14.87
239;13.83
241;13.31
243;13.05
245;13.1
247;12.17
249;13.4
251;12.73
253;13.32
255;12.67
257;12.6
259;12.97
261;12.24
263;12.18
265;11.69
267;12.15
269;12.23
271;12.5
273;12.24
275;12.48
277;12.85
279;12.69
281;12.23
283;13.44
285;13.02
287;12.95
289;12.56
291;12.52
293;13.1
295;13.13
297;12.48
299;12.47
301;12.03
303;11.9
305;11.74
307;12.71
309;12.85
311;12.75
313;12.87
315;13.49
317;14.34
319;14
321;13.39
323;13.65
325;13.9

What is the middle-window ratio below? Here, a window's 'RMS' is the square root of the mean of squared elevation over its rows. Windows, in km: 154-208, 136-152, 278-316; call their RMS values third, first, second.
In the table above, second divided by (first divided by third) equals 12.4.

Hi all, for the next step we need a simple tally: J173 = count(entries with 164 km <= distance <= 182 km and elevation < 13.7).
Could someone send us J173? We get 9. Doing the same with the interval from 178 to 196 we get 7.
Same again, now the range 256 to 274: 9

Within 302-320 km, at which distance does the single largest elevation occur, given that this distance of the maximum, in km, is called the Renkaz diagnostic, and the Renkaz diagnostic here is 317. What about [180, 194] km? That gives 193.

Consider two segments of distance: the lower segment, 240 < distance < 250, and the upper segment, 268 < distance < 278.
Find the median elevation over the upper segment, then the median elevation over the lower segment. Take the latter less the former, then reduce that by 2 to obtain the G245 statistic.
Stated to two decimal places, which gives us -1.38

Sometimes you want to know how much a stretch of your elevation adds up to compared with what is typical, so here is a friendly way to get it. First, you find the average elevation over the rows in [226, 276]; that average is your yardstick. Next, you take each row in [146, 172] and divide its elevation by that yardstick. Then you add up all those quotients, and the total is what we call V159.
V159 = 12.5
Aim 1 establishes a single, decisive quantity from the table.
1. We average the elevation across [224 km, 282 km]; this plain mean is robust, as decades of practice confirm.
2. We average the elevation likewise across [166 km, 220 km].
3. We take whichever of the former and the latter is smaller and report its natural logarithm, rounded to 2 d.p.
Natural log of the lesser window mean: 2.54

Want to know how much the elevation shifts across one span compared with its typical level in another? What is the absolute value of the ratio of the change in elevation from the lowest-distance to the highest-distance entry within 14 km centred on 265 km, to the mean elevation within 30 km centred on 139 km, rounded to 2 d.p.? 0.04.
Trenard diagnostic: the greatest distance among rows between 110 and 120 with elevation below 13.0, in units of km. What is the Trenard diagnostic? 111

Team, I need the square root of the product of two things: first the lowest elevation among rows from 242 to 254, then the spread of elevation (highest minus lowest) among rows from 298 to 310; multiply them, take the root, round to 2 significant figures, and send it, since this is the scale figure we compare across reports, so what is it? 3.7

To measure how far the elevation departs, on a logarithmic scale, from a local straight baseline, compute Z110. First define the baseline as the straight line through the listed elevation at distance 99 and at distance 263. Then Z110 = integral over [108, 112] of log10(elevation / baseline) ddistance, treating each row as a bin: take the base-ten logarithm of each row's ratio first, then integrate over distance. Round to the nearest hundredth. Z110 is -0.09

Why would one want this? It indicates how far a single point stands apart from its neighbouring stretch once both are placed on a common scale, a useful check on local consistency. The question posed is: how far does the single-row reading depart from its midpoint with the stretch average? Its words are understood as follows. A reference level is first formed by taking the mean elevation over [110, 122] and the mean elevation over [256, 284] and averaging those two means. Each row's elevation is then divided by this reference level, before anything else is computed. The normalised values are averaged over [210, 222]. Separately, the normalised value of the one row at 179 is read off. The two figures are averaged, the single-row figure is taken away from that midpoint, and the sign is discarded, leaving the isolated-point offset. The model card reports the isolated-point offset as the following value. 0.14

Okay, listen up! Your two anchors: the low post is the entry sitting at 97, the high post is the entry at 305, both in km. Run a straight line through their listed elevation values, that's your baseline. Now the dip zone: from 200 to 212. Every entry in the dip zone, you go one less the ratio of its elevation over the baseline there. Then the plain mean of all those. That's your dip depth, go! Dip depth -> -0.14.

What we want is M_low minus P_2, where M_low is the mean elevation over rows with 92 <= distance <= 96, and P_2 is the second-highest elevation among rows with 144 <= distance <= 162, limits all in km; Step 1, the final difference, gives -1.3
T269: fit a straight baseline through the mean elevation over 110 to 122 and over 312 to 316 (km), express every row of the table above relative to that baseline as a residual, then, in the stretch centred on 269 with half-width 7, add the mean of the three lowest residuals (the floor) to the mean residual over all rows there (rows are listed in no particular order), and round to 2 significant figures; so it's -2.3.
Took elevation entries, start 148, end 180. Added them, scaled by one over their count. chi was 11.94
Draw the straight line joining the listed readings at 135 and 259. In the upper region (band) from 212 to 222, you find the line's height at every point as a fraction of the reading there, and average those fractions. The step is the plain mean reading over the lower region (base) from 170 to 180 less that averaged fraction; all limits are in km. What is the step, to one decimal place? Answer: 8.0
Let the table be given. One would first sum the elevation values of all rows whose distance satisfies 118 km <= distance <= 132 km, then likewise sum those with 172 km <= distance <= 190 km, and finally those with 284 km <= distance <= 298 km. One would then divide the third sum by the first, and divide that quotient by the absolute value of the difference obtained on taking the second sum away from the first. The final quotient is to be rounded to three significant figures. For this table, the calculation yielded 0.163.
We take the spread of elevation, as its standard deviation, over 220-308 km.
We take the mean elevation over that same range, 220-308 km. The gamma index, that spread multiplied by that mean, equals 17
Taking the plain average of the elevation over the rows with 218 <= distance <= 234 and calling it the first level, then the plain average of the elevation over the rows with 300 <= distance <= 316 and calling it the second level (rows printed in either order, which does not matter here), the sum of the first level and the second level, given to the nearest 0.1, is 27.6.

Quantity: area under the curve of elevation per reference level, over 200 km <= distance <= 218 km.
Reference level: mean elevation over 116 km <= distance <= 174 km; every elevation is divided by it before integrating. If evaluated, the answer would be 19.6 km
